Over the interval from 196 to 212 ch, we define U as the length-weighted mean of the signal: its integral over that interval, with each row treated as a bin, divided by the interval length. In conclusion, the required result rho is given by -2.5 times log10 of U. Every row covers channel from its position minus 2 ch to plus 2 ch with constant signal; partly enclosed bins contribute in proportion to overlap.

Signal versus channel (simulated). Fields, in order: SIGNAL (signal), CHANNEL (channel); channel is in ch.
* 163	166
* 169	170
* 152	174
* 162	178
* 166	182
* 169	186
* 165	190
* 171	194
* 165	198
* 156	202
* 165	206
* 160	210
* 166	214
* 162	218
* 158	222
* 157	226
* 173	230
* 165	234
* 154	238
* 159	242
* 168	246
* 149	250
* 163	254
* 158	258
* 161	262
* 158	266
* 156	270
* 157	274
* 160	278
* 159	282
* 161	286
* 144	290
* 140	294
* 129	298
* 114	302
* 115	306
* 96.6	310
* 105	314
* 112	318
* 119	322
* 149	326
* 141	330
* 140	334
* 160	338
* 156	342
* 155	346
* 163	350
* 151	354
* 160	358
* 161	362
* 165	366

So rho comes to -5.52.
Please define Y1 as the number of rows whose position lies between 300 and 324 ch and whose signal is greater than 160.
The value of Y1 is 0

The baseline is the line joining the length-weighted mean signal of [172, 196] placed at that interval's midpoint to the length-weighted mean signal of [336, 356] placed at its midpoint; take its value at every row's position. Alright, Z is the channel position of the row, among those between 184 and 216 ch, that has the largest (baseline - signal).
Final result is 202 ch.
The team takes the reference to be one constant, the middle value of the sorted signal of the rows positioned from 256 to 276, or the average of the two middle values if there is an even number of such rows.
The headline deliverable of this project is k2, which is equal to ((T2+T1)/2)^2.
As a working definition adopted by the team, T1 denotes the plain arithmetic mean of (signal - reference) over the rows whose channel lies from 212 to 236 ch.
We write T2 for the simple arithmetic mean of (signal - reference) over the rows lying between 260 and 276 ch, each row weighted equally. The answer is 8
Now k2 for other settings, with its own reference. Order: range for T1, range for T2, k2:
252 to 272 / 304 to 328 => 414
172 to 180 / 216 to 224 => 0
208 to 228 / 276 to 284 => 4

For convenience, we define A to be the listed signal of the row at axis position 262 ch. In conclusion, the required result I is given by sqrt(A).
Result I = 12.7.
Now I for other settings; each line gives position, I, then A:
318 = 10.6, 112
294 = 11.8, 140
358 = 12.6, 160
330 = 11.9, 141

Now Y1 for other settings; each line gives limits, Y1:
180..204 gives 5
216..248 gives 4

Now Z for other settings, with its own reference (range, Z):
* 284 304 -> 302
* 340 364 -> 354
